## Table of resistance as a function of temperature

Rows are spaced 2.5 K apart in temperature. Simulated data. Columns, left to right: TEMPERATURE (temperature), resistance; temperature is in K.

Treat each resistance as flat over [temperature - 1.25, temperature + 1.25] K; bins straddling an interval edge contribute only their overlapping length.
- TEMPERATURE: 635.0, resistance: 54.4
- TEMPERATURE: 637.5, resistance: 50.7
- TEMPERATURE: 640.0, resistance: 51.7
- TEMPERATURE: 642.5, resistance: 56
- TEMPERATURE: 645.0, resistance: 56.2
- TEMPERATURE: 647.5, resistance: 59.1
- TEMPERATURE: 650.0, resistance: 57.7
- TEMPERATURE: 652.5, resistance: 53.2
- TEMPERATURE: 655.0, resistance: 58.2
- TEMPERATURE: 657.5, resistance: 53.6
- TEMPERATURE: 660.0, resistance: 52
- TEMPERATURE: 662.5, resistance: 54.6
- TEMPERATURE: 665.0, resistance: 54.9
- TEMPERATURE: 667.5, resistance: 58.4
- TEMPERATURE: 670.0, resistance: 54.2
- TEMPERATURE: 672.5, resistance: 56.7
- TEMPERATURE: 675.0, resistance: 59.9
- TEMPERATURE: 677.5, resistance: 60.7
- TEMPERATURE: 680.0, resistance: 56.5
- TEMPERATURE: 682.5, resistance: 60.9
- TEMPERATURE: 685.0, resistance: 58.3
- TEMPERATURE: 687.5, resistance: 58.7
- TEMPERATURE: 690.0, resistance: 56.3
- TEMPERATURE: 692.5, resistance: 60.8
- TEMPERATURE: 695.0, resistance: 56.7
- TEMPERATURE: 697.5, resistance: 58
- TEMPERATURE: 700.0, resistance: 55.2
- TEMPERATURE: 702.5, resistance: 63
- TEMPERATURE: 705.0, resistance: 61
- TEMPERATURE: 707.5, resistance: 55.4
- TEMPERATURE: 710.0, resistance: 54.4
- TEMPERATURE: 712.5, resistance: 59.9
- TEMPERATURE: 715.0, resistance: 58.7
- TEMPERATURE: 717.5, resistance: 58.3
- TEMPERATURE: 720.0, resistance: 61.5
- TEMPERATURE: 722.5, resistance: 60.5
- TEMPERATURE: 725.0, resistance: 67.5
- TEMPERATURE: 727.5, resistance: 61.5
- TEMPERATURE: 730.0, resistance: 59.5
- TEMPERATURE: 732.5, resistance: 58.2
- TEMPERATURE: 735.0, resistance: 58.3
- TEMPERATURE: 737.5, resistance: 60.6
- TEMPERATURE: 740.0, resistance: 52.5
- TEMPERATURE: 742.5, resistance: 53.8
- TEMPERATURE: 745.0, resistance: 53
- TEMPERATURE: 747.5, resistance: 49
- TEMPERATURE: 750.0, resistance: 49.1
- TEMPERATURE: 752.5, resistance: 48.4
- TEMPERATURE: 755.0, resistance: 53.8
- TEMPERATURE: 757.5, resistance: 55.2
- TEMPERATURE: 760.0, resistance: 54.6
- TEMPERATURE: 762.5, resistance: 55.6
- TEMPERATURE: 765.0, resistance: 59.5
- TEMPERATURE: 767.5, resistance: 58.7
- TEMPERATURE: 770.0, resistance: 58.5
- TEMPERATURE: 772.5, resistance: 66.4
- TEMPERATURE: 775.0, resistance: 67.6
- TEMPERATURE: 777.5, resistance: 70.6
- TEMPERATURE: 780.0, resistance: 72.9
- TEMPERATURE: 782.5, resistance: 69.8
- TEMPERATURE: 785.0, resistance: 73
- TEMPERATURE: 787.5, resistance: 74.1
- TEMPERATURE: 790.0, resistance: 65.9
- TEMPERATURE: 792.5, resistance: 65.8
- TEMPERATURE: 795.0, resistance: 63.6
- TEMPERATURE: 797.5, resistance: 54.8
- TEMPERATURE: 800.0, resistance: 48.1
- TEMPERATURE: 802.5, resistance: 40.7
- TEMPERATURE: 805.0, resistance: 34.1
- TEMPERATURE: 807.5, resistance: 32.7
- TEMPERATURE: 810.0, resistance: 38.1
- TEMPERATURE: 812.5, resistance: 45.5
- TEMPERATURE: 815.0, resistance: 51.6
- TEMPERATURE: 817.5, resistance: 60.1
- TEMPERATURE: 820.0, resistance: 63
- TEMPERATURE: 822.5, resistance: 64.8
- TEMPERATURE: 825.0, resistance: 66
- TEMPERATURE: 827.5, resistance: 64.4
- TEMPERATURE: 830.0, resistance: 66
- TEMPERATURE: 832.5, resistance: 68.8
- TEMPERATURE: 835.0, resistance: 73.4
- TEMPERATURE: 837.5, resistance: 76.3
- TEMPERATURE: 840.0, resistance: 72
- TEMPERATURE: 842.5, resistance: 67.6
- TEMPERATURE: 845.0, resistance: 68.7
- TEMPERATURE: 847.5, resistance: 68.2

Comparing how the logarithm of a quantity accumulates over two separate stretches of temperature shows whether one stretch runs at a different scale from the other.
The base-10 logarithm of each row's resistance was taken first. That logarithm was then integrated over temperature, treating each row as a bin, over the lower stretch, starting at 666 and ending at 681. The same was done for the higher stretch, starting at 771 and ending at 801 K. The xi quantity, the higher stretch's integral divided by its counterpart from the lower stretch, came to 2.1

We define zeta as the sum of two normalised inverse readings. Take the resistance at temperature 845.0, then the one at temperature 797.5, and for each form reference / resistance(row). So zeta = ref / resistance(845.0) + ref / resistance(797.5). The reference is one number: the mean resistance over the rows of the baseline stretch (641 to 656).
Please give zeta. 1.86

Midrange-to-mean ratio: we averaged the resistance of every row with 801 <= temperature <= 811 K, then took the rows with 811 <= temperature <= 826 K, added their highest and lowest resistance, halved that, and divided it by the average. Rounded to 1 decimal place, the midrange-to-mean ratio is 1.5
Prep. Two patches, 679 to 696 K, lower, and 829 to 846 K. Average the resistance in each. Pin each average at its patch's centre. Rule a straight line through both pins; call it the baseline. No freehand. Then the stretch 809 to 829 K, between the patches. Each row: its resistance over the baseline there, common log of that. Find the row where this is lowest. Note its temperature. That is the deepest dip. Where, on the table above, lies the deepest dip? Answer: 810.0 K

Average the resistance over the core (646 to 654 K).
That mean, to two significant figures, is 57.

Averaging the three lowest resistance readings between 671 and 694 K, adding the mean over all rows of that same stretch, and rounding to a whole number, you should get 115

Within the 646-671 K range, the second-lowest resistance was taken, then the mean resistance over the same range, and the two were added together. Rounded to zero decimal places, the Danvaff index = 109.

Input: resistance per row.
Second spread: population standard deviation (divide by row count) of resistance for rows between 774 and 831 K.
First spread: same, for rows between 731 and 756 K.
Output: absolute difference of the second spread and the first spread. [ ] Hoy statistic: 9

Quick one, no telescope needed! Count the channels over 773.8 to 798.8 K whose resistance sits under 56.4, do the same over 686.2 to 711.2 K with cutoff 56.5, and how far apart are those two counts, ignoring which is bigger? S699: 3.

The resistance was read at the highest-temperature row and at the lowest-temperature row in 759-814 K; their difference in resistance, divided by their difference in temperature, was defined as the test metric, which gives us -0.17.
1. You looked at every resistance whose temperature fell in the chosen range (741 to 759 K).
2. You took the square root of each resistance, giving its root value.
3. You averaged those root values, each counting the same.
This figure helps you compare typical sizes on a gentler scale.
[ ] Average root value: 7.2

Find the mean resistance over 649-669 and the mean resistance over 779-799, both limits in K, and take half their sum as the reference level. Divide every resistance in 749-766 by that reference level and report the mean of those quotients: 0.88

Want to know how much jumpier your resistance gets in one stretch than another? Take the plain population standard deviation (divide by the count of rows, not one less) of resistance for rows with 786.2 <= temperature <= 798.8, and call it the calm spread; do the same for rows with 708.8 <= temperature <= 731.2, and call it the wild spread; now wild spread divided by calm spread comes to 0.53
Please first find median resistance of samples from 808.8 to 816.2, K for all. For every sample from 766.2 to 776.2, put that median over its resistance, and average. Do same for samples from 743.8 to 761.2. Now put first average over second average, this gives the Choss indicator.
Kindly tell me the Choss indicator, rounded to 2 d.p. 0.83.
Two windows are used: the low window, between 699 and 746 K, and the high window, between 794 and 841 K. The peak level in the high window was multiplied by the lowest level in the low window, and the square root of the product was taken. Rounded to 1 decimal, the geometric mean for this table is 63.3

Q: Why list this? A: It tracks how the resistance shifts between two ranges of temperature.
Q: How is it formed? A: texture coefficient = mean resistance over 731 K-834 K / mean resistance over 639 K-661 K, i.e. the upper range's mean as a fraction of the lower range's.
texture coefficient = 1.04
